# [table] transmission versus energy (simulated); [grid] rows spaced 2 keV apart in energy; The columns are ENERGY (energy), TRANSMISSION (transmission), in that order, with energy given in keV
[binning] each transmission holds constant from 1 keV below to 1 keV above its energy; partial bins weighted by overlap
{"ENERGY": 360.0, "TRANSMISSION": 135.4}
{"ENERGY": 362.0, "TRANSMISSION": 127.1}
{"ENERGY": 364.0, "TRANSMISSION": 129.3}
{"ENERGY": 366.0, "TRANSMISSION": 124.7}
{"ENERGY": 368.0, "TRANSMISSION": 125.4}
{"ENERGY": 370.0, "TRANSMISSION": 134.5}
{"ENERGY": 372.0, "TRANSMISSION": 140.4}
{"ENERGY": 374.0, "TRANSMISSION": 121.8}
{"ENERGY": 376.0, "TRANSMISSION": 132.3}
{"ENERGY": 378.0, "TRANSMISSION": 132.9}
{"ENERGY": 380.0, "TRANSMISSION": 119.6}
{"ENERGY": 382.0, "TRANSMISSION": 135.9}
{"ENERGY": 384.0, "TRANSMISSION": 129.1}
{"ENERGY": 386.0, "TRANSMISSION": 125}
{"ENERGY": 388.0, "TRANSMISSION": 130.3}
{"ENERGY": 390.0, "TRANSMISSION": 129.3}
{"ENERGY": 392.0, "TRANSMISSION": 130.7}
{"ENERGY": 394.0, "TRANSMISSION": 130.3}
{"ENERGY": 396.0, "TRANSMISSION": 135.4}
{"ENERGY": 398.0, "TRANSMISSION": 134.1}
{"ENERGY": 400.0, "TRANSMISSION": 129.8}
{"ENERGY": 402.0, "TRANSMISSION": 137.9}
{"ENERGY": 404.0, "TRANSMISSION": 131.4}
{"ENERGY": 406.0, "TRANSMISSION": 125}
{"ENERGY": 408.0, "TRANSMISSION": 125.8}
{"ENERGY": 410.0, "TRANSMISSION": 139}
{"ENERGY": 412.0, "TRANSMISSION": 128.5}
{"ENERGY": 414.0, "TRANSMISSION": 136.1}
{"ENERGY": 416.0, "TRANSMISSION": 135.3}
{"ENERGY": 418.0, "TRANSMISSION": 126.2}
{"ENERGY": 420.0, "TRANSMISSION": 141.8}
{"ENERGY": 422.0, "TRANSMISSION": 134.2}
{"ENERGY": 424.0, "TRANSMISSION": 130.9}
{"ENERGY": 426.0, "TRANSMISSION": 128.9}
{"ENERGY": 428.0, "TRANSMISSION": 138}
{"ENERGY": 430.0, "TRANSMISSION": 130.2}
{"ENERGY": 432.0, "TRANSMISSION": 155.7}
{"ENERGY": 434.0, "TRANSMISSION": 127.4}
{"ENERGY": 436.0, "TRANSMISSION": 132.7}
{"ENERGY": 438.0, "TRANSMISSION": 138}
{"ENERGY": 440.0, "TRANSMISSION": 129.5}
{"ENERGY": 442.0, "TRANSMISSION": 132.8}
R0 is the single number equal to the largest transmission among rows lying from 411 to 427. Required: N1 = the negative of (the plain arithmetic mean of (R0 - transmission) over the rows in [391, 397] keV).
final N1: -10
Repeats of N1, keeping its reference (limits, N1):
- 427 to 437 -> -5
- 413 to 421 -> -7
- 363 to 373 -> -11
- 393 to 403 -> -8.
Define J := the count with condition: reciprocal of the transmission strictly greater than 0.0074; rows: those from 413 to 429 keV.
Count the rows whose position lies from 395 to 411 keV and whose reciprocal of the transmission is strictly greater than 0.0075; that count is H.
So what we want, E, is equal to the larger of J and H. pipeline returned 4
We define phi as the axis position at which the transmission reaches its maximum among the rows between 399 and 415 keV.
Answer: 410.0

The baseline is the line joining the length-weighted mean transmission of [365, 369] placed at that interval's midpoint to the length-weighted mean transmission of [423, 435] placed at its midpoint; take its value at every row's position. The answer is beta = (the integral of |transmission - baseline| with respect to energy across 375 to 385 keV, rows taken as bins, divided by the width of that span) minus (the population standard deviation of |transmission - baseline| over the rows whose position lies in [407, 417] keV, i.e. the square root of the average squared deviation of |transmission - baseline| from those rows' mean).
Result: 4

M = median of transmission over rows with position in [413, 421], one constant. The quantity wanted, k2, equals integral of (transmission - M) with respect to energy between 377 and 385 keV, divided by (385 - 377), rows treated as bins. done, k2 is -6.3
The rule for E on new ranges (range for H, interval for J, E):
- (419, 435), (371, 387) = 6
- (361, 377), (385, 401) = 7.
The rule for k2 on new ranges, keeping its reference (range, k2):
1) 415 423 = -1.3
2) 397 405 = -2.4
